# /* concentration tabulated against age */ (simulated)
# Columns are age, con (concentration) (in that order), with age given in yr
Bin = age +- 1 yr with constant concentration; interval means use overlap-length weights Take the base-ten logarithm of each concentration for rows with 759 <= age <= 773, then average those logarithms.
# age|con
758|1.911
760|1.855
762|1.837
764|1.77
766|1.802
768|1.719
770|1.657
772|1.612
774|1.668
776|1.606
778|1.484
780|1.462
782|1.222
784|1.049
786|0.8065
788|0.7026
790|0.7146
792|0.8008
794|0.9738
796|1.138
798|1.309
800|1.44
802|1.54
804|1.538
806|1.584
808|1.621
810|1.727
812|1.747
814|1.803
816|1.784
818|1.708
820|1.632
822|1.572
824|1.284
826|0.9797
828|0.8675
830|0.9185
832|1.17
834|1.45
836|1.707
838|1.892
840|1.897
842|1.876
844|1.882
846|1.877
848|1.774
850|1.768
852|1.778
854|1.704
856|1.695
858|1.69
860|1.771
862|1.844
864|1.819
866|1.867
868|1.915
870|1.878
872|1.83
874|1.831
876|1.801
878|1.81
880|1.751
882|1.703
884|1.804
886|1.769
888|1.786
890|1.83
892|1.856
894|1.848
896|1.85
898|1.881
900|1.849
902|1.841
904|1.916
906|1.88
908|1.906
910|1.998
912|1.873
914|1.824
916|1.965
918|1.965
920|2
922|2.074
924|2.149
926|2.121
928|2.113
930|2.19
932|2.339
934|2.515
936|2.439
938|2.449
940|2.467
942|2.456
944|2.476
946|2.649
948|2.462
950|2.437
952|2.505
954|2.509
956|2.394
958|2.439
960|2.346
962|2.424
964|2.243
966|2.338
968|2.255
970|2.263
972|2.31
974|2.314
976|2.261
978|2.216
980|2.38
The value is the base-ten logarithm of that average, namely -0.62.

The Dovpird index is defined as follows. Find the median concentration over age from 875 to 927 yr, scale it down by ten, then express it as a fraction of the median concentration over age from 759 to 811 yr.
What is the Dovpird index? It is 0.120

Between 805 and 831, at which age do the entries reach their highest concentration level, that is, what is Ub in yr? 814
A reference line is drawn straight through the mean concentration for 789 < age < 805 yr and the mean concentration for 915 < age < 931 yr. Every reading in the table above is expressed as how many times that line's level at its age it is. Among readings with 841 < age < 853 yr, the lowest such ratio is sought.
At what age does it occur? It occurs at 852 yr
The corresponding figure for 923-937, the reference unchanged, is 928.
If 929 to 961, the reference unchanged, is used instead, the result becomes 960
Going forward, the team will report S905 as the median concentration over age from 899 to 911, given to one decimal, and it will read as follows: 1.9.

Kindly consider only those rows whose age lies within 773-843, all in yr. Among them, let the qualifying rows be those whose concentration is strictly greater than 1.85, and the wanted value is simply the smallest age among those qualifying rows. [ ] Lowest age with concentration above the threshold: 838 yr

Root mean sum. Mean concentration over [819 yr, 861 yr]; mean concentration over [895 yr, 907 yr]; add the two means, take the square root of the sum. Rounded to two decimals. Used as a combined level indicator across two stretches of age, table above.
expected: 1.86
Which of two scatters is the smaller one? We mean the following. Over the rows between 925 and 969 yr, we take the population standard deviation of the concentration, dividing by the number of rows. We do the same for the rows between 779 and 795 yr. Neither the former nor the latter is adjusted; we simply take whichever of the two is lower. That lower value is 0.13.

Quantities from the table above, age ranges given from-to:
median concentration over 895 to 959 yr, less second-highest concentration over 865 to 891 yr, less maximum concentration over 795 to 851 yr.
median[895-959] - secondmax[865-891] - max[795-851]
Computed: -1.6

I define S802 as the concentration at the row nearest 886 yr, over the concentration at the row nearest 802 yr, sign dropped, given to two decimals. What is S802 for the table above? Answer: 1.15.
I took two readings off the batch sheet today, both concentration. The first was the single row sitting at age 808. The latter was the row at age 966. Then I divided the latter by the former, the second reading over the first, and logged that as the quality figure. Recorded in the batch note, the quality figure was 1.4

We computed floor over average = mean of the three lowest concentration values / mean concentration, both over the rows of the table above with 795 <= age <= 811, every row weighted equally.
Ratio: 0.87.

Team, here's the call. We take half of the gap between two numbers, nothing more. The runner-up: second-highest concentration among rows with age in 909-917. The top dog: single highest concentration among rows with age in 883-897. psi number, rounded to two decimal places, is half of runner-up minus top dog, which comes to 0.05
